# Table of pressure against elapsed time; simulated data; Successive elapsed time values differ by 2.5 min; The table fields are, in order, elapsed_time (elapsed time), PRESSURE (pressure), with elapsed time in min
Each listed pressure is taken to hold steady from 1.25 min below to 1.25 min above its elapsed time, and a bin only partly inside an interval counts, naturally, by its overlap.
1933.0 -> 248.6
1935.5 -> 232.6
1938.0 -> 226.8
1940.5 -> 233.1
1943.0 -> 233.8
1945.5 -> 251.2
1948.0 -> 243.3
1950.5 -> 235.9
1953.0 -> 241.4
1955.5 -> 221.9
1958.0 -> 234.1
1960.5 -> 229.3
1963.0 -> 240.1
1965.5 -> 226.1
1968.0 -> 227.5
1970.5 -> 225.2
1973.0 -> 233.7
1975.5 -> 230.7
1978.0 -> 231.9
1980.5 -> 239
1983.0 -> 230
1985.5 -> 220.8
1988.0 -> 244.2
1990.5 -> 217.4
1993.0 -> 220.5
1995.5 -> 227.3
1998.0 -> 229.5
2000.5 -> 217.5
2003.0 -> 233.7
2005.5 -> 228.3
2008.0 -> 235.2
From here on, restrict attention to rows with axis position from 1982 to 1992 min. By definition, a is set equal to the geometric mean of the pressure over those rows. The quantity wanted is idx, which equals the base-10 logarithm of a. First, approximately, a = 228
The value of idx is 2.36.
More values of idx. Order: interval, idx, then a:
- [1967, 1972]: 2.35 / 226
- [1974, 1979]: 2.36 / 231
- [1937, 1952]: 2.38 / 237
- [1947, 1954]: 2.38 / 240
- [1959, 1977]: 2.36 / 230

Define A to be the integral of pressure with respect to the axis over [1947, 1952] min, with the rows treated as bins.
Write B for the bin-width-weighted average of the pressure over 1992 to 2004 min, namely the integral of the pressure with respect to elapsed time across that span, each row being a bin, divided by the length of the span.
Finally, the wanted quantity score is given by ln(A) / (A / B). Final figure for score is 1.34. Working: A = 1198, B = 226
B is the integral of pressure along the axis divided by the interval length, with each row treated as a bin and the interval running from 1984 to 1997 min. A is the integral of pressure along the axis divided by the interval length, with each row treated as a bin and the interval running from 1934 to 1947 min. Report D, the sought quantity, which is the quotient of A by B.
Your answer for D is 1.04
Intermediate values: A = 235.9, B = 226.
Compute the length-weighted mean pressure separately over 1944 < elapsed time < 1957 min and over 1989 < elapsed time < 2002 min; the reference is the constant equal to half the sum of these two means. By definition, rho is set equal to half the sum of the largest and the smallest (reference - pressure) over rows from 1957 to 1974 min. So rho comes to -1.8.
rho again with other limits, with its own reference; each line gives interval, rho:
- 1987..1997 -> 0.0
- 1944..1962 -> -5.7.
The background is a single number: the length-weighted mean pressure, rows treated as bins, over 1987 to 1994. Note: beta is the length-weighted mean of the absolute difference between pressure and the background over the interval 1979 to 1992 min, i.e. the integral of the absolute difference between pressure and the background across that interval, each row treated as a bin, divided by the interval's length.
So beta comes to 9.4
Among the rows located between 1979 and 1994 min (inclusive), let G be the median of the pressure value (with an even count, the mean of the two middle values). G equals 225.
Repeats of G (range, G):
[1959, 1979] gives 230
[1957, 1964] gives 234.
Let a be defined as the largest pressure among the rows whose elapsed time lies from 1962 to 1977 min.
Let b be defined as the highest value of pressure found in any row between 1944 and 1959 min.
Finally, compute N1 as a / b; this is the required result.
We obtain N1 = 0.96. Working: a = 240.1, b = 251.2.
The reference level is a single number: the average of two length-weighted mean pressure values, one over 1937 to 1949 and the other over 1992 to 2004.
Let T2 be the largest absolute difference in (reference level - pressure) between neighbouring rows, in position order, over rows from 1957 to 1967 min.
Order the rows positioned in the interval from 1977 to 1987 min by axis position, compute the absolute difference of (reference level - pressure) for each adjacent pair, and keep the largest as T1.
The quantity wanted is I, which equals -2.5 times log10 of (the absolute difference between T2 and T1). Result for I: -1.7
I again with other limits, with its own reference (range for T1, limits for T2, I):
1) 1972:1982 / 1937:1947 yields -2.5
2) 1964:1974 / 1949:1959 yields -2.6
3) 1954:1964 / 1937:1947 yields -1.8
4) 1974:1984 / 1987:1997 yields -3.1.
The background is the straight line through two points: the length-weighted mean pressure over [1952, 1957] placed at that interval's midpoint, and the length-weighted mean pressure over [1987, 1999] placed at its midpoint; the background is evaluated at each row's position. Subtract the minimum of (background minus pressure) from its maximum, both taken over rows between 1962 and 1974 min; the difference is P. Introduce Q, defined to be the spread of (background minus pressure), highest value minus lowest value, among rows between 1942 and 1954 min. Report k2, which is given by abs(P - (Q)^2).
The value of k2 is 297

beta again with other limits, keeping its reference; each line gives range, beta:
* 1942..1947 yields 16.0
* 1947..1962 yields 9.0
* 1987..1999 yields 7.1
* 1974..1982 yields 6.7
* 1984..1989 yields 11.0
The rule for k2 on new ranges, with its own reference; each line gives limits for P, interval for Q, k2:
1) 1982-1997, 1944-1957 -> 774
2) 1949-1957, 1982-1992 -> 686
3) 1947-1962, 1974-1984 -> 57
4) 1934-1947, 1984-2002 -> 680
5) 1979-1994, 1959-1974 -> 173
